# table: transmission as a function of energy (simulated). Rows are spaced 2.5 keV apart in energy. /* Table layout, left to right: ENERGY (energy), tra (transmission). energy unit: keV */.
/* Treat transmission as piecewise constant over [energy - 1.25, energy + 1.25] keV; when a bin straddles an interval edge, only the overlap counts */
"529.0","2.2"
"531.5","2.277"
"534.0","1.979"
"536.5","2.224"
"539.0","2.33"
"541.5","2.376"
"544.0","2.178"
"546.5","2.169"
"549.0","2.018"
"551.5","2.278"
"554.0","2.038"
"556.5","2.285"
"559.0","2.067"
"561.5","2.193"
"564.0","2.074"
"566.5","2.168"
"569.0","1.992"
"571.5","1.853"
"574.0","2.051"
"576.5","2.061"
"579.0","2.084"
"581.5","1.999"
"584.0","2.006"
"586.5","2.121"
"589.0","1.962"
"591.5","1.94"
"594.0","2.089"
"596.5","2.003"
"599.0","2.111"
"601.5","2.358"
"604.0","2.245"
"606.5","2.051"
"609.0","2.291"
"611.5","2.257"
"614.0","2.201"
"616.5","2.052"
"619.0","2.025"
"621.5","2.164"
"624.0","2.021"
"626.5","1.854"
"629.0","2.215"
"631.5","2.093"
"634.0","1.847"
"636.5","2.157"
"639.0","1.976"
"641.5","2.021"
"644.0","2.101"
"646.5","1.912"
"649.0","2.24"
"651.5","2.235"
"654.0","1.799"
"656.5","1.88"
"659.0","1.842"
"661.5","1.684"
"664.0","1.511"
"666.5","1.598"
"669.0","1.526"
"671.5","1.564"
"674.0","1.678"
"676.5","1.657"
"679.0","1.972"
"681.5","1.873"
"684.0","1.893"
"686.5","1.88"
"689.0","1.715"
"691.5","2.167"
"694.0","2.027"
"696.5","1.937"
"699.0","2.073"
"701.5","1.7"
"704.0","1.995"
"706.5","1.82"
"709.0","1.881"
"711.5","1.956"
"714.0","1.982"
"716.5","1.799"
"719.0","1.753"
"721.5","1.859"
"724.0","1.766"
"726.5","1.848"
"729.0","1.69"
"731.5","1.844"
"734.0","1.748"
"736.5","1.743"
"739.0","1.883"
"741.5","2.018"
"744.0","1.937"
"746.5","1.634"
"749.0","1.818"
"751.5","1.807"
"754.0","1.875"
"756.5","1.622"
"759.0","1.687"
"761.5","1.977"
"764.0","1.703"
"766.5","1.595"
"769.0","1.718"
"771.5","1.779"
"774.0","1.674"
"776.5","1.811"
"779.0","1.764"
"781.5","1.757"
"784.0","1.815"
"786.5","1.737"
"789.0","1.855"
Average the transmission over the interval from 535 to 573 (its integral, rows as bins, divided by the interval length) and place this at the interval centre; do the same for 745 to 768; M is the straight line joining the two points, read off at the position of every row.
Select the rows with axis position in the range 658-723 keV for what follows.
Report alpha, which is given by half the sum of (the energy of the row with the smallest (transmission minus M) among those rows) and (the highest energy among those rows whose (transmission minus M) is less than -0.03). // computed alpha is 691.5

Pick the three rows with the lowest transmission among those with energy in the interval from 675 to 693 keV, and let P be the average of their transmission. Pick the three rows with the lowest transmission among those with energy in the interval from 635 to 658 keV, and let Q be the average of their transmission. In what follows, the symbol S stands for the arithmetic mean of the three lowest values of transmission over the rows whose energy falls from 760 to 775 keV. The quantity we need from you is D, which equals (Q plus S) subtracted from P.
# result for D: -1.77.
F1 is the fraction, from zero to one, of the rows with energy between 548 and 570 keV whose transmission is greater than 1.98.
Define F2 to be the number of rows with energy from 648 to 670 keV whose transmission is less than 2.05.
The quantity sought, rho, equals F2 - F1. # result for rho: 6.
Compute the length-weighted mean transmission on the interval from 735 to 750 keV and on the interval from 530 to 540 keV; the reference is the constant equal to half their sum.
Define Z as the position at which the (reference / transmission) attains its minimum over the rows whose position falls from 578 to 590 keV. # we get 586.5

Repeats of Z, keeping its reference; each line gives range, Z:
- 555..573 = 556.5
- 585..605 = 601.5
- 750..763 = 761.5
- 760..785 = 761.5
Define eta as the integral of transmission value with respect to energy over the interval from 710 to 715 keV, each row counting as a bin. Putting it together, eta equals 9.82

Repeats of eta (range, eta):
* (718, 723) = 9.03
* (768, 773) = 8.73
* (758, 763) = 9.16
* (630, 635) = 9.94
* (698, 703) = 9.41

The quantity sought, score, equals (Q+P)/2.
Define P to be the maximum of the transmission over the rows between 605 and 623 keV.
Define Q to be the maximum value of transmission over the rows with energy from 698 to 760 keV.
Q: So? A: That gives 2.18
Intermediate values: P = 2.291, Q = 2.073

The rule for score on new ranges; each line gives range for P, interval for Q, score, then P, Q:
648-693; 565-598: 2.20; 2.24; 2.168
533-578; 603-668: 2.33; 2.376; 2.291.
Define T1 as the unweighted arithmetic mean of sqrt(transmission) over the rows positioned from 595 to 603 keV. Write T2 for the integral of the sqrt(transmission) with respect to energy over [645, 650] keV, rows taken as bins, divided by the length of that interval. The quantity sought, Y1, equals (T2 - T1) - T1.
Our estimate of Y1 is -1.50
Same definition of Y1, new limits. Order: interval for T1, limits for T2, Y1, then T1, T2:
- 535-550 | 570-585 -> -1.56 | 1.49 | 1.42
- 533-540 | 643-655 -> -1.52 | 1.47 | 1.43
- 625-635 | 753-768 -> -1.51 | 1.41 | 1.32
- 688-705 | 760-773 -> -1.46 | 1.39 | 1.32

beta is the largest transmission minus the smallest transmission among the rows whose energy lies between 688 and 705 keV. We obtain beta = 0.47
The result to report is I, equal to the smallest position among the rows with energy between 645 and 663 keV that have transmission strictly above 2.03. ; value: 649.0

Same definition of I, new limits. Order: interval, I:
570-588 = 574.0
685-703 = 691.5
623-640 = 629.0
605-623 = 606.5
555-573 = 556.5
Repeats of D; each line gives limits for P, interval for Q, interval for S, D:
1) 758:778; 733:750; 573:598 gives -2.02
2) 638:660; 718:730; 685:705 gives -1.66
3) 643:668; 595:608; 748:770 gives -2.09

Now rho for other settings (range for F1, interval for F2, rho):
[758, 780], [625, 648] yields 5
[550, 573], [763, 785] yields 8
